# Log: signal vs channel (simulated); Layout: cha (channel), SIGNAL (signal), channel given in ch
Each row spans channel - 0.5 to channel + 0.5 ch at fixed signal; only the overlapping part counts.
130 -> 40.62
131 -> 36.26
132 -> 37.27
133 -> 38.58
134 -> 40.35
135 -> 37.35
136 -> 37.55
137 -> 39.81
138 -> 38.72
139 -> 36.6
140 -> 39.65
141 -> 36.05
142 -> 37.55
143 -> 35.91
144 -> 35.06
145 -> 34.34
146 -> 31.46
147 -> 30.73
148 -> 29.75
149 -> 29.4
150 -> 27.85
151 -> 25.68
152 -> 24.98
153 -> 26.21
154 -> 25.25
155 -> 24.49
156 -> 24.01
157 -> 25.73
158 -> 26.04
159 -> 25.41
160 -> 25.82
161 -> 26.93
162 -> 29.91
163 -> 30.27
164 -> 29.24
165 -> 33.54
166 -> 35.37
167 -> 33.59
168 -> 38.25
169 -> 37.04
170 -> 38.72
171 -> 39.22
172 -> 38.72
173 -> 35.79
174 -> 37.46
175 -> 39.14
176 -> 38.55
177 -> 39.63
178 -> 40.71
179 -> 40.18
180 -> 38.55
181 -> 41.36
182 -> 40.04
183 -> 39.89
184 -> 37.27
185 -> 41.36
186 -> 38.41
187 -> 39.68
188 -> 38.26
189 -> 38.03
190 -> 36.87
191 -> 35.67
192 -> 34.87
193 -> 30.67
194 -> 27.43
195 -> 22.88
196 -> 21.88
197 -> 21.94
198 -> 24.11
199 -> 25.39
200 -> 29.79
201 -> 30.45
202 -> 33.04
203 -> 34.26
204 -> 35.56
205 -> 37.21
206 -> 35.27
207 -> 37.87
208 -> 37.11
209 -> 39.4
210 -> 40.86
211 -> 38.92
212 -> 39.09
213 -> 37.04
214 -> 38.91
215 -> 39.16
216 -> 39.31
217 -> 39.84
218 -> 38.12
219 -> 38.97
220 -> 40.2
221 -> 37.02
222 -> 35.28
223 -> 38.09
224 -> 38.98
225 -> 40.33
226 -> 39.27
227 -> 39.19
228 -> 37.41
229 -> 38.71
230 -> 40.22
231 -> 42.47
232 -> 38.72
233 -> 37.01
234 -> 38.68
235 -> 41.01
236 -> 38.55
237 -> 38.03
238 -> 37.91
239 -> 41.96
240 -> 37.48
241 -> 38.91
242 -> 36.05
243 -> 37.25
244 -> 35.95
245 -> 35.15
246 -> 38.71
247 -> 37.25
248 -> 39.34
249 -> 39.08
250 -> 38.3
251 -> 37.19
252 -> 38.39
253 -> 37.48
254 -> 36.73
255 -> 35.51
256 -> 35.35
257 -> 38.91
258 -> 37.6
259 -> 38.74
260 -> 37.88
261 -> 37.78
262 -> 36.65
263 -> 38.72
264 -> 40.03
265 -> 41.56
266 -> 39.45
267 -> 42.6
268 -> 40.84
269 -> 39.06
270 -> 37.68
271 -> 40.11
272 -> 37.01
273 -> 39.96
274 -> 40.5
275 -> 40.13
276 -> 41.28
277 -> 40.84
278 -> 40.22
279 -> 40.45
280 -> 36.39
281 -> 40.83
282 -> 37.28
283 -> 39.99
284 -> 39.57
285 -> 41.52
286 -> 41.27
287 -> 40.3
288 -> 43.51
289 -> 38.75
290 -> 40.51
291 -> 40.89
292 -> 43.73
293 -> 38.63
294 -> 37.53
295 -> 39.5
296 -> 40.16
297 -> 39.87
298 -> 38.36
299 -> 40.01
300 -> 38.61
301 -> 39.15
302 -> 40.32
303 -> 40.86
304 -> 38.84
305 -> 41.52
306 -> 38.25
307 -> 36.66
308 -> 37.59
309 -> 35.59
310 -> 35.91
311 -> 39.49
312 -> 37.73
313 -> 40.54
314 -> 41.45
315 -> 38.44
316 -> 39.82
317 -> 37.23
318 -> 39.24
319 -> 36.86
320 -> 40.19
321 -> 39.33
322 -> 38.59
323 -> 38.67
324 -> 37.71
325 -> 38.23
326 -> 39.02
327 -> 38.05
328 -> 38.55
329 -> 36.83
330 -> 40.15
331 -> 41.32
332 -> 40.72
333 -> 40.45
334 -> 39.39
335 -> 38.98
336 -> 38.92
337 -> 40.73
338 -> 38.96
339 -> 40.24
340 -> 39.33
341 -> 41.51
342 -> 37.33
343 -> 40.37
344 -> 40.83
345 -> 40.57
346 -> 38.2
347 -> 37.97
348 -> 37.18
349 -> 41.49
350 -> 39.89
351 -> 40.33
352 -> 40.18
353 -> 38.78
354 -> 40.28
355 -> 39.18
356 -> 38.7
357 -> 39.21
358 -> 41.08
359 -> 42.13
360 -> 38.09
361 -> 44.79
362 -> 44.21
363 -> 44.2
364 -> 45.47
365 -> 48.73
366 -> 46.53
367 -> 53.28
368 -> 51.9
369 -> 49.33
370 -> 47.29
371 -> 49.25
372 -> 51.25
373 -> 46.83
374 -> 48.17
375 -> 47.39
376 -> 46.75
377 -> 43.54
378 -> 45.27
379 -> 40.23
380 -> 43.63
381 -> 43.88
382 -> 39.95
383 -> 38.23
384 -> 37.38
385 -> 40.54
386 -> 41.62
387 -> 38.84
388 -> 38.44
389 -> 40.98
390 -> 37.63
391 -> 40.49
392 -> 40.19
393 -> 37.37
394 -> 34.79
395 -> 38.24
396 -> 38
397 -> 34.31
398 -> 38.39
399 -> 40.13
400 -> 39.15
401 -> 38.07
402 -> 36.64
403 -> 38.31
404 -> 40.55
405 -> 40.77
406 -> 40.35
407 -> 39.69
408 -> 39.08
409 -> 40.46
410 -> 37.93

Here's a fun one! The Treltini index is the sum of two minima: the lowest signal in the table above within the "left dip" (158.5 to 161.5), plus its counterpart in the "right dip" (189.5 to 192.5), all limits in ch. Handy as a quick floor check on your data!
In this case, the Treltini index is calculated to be 60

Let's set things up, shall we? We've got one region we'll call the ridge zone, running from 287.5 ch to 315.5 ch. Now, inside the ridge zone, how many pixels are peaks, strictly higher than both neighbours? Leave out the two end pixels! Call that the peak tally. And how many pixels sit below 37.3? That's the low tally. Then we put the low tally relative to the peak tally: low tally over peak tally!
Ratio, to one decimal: 0.4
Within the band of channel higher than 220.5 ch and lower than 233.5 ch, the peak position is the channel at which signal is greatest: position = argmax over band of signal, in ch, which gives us 231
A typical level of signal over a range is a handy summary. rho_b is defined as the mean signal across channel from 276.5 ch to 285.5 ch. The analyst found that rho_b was 39.7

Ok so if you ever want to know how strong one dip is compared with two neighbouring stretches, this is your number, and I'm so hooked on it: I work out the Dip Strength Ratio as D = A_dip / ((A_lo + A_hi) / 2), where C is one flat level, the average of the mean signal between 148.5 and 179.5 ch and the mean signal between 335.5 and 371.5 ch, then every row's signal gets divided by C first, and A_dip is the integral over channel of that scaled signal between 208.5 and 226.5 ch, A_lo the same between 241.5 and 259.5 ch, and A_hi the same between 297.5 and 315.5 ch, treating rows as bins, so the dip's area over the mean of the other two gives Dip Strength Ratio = 1.02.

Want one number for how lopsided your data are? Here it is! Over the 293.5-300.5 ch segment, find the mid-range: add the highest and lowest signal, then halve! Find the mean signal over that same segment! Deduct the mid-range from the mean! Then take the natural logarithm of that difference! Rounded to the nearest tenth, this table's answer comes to -1.2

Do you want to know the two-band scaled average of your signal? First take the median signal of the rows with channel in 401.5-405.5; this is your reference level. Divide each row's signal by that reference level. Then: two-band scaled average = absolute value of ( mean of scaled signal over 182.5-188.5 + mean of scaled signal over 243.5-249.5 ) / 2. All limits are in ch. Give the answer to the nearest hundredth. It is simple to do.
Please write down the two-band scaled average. 0.97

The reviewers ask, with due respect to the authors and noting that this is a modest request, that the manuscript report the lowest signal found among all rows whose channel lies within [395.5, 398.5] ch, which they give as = 34.31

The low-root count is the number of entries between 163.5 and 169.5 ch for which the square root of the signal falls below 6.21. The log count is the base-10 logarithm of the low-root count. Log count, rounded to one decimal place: 0.8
